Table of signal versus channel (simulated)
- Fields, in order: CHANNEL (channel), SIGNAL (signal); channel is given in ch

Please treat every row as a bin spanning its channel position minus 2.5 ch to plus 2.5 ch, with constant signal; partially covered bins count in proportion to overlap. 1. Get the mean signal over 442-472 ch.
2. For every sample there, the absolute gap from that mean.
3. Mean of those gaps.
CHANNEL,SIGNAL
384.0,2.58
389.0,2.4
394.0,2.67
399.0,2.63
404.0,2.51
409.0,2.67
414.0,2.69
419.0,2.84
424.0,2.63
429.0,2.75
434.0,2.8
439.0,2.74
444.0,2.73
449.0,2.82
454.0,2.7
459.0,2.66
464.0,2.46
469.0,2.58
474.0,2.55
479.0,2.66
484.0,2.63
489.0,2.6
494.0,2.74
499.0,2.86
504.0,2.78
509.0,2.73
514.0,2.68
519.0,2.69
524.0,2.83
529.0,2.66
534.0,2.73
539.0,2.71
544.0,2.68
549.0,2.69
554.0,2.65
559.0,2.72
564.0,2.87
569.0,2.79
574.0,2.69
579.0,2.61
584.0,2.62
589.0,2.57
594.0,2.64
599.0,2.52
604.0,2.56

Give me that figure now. 0.09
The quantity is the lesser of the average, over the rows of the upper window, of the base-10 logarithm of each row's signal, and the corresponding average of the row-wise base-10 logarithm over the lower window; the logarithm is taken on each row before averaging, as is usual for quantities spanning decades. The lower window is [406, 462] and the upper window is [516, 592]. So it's 0.431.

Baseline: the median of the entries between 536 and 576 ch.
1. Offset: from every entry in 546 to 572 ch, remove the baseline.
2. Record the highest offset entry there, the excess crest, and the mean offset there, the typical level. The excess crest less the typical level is 0.13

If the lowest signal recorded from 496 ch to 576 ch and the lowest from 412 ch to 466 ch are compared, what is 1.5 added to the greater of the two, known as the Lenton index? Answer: 4.15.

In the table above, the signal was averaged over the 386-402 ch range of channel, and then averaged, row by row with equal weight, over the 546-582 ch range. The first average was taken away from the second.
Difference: 0.15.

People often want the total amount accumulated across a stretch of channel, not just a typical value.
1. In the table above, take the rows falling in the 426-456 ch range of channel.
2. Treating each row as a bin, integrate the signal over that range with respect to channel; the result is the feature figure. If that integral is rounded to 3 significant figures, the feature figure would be 82.7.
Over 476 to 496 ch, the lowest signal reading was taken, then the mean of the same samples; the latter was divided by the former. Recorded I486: 1.02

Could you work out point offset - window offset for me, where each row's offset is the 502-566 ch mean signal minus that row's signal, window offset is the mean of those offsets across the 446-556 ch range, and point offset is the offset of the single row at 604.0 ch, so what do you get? 0.13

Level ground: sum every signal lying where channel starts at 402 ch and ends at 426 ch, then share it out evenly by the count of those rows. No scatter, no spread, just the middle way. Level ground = 2.67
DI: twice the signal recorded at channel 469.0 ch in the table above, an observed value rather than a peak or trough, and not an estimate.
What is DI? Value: 5.16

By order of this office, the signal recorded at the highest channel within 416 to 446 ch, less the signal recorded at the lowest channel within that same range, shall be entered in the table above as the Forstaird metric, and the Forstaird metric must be -0.11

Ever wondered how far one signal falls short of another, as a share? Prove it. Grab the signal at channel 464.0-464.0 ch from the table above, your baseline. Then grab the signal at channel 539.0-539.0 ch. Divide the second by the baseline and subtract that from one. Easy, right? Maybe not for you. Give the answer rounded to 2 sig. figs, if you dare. -0.10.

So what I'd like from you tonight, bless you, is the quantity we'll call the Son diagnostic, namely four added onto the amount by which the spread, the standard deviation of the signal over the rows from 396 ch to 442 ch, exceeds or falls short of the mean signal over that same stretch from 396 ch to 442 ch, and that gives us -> 1.40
